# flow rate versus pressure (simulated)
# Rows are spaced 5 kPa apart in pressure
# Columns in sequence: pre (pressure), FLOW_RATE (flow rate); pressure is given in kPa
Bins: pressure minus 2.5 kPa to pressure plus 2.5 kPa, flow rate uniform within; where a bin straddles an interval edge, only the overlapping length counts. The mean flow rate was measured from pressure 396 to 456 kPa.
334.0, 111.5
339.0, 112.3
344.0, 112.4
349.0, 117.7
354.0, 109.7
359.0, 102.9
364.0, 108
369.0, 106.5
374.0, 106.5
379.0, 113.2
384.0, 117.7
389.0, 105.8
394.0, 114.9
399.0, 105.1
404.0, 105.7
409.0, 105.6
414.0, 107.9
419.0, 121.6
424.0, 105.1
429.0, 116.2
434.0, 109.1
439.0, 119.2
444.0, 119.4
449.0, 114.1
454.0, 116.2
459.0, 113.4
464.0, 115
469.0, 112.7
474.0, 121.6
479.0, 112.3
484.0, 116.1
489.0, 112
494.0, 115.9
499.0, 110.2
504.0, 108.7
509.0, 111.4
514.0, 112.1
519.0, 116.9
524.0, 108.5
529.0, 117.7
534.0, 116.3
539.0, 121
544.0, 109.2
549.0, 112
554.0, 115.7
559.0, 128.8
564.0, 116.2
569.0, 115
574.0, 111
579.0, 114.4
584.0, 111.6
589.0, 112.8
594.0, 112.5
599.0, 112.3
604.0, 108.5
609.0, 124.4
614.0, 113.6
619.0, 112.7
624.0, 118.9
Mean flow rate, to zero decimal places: 112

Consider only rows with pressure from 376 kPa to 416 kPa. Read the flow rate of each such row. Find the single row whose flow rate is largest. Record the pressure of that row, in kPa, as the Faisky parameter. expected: 384.0 kPa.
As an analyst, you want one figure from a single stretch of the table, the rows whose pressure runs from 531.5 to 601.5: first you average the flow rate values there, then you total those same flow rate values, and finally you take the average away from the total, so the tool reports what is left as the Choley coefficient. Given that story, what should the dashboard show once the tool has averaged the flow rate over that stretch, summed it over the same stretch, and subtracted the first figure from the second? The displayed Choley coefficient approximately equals 1494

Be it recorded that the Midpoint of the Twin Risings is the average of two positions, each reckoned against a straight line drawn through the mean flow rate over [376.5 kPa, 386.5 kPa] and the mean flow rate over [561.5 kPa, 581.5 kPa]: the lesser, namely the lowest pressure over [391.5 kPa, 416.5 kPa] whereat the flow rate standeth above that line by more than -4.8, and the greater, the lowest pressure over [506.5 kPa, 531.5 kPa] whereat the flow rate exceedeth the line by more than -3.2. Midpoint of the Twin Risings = 451.5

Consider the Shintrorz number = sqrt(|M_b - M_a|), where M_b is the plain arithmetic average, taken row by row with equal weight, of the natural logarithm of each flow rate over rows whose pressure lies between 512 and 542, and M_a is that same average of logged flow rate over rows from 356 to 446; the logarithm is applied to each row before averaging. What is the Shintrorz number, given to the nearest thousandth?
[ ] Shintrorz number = 0.209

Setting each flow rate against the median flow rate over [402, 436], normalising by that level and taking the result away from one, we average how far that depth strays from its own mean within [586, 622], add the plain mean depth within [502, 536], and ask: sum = -0.020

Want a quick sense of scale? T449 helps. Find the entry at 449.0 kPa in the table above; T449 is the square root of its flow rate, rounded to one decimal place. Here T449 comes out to 10.7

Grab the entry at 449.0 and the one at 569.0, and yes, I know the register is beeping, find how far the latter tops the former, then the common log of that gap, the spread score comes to -0.05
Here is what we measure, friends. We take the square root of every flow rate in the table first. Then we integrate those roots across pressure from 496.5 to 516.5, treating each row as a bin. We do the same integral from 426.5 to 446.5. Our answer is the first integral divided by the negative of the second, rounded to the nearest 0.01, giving -0.98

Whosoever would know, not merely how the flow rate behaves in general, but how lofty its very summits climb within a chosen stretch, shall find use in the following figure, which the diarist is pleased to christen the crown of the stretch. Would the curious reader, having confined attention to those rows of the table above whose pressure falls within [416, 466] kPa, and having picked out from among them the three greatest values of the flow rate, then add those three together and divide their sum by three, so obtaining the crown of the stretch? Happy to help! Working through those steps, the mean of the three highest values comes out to 120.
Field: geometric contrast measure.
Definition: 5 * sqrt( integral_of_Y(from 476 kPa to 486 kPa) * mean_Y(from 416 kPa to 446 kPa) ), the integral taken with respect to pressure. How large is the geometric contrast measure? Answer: 1813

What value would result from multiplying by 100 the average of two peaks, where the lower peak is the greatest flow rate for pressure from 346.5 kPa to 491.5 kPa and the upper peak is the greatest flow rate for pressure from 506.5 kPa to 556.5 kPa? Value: 12130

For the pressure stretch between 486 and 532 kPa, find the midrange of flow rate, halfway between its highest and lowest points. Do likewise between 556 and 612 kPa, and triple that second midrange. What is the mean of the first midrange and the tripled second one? 235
